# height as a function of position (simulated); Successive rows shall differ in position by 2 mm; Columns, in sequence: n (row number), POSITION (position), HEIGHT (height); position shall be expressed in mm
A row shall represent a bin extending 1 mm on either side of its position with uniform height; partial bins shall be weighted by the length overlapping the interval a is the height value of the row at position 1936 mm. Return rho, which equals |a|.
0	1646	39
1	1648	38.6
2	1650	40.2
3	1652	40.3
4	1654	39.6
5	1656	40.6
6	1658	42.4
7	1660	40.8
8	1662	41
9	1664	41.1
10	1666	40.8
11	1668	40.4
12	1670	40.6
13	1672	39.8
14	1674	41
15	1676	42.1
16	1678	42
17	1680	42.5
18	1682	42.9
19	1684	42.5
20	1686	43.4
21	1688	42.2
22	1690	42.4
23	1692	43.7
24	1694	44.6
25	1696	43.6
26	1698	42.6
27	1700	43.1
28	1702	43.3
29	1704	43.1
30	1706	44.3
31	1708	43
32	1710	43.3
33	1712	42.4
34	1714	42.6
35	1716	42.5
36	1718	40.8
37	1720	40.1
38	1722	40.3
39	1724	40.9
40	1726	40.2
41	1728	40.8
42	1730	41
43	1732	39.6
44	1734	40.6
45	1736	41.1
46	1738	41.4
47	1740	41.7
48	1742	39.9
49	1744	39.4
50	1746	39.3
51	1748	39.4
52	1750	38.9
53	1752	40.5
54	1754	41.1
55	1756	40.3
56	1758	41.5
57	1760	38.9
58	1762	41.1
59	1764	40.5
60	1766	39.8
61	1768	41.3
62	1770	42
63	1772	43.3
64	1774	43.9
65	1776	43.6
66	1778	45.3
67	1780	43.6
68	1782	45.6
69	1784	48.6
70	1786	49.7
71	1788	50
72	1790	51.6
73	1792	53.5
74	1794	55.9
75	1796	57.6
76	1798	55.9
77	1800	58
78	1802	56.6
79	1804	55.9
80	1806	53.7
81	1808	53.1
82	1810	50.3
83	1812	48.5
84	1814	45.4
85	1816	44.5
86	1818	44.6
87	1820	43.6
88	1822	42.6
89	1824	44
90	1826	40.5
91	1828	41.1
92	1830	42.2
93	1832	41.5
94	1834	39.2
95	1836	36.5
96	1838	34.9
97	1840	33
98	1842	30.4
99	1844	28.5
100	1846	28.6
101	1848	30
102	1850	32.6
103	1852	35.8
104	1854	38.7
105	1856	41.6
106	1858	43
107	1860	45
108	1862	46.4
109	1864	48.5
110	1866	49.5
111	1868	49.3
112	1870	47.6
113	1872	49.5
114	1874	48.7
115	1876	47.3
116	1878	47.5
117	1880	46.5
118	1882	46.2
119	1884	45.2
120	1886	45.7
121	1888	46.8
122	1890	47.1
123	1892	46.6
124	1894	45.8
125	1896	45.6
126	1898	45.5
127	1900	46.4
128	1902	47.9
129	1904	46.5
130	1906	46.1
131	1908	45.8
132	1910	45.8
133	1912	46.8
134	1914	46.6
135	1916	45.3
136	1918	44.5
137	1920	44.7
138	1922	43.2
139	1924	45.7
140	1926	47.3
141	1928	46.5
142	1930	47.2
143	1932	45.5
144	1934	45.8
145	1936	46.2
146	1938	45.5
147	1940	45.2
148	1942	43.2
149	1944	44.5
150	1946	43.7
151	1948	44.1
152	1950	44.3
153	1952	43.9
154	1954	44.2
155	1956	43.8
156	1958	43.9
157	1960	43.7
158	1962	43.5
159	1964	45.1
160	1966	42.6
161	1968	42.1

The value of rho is 46.2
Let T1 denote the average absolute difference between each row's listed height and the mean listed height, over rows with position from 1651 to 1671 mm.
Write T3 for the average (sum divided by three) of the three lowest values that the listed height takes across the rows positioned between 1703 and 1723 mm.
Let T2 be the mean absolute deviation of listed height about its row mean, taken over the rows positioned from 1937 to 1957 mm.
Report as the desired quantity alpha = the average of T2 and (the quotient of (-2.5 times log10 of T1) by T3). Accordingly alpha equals 0.26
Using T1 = 0.5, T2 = 0.5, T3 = 40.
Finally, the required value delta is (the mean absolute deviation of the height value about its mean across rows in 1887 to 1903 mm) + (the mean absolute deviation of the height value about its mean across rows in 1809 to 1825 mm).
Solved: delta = 2.6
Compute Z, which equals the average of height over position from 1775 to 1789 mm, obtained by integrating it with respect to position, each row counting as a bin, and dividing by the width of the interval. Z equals 46.6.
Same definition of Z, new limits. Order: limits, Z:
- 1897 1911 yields 46.3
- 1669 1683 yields 41.6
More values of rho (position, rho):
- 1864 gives 48.5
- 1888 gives 46.8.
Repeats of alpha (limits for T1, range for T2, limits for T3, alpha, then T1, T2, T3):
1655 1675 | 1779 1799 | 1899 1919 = 1.86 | 0.4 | 3.7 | 45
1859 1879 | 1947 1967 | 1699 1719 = 0.20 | 1.2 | 0.4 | 42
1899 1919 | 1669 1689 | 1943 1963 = 0.43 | 0.7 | 0.9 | 44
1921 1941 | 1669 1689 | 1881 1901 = 0.43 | 0.8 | 0.9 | 45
